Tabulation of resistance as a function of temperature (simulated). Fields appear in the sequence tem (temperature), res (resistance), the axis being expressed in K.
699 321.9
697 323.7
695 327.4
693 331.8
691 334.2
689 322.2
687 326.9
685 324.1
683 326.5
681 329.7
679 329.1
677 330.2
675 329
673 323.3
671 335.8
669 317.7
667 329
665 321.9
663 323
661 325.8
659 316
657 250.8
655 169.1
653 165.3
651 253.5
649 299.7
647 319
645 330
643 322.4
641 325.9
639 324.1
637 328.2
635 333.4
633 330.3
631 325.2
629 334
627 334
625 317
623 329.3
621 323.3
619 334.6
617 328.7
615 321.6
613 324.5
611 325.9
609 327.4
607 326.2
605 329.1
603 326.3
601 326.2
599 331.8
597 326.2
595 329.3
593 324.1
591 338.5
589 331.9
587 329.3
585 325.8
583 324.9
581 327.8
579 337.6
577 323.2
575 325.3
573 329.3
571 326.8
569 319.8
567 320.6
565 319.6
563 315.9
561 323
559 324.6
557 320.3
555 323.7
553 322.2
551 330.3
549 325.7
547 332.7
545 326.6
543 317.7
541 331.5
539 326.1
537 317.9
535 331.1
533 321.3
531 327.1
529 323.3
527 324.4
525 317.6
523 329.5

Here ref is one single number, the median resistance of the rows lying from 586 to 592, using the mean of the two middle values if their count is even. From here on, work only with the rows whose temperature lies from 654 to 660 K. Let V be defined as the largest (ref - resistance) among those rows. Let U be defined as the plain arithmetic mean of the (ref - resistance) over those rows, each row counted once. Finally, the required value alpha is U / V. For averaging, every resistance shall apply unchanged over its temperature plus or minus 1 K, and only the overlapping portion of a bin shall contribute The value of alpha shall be 0.53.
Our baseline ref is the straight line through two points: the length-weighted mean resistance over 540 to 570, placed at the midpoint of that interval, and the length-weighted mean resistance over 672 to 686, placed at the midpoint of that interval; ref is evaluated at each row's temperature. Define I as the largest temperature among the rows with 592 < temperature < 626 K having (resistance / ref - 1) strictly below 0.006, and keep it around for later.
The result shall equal 625 K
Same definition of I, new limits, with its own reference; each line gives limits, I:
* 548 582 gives 577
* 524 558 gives 557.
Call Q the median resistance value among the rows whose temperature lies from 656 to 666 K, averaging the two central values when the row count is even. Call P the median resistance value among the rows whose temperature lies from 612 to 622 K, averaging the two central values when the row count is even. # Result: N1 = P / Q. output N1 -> 1.01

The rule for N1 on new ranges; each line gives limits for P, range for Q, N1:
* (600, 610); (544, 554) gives 1.00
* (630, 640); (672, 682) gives 1.00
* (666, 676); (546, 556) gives 1.01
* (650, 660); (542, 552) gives 0.77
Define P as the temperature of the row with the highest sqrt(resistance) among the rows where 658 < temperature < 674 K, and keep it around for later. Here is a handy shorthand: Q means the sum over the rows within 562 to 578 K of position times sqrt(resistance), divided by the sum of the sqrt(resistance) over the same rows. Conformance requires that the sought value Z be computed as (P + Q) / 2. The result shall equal 620.5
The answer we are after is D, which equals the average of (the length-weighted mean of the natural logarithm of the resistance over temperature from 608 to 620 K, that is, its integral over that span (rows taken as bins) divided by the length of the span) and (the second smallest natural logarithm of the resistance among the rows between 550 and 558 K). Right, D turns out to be 5.78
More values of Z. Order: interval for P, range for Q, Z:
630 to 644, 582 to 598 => 612.5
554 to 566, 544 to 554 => 554.0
